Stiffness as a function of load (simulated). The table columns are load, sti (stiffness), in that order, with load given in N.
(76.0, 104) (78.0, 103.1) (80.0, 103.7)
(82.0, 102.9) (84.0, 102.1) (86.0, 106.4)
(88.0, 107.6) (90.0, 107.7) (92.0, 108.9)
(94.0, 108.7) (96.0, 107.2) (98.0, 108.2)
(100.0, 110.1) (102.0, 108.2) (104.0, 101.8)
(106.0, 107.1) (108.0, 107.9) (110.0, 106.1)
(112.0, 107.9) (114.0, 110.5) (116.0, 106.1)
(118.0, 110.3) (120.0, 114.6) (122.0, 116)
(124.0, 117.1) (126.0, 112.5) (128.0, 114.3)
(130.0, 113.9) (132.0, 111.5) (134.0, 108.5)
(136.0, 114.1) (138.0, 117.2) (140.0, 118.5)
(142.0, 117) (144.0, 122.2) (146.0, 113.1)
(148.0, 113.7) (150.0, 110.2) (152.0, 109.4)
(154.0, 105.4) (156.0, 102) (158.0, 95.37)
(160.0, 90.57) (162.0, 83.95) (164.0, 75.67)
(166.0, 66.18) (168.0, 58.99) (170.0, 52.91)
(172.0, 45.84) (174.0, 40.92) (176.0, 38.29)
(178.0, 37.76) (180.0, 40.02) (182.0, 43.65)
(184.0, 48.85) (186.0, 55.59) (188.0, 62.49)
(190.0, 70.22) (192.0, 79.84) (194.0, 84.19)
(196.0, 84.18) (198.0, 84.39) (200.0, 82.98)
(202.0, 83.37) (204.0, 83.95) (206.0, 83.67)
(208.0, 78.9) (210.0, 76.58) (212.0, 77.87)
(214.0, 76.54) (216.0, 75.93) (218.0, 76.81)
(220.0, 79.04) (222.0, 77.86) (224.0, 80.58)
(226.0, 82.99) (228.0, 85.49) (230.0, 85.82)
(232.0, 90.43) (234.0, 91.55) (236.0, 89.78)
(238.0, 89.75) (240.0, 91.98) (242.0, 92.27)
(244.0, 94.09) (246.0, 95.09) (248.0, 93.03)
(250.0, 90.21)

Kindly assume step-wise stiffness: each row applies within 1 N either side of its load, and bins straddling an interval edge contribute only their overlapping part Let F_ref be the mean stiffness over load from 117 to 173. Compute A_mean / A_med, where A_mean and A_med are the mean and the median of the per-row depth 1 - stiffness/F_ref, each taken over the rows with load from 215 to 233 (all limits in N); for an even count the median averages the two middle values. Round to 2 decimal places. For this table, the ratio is 0.95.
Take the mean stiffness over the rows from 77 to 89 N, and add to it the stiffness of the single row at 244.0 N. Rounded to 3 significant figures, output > 198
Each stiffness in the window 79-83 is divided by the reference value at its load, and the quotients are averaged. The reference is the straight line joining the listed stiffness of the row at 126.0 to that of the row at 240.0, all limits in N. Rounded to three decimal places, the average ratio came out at 0.857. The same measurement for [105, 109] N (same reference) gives 0.927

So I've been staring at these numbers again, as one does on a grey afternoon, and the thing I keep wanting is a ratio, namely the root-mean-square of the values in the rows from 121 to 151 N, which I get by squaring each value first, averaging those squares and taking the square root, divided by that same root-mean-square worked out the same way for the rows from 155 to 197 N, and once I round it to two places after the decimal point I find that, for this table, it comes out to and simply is 1.69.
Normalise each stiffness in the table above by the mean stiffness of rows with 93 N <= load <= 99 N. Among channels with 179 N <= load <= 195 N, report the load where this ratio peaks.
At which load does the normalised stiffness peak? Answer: 194.0 N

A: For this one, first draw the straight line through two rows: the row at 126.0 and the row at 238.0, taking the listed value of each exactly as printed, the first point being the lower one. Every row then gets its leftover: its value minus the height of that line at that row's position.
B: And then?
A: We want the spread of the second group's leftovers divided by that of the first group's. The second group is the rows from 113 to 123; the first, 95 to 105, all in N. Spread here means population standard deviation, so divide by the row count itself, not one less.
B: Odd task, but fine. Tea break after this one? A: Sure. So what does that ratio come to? 1.6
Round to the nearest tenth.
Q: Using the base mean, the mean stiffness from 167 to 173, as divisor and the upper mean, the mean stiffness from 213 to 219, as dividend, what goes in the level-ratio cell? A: 1.5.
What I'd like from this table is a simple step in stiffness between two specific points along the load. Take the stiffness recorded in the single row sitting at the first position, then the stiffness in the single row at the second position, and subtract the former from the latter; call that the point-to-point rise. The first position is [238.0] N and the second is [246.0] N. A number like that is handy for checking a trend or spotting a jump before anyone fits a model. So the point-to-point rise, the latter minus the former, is 5.3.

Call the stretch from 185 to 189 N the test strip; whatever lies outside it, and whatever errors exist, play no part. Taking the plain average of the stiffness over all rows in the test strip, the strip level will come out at 59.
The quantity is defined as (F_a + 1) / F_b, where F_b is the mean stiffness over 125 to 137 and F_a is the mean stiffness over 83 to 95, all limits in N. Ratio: 1.0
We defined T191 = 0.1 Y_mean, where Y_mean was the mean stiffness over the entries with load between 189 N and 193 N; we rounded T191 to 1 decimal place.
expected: 7.5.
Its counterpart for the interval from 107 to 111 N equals 10.7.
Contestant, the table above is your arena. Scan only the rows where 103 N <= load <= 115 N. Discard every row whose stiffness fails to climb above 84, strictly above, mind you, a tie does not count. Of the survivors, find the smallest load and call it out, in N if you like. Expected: 104.0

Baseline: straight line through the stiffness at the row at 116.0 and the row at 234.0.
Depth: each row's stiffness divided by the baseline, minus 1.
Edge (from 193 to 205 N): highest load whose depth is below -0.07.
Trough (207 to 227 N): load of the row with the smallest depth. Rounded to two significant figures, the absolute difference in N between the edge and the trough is 12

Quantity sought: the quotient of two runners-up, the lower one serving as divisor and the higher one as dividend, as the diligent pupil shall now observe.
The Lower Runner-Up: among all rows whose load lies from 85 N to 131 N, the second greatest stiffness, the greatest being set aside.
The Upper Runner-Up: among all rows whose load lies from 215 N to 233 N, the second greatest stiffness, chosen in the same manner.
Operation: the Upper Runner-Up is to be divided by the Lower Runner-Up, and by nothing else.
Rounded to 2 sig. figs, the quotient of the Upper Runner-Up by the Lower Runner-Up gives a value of 0.74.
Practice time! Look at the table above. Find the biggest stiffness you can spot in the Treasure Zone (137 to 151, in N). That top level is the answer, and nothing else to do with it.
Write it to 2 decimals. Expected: 122.20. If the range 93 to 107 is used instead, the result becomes 110.10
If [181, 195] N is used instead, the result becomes 84.19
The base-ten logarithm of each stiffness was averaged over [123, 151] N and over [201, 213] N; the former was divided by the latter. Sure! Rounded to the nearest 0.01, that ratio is 1.08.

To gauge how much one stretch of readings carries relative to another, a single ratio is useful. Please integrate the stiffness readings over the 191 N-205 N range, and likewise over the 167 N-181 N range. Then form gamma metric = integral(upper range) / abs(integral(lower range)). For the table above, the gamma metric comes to 1.9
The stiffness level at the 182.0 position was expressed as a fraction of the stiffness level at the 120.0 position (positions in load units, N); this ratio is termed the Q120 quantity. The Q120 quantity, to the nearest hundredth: 0.38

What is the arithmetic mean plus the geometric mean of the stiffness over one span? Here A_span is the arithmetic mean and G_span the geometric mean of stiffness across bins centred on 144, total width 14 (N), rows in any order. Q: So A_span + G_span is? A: 232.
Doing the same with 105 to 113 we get 214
